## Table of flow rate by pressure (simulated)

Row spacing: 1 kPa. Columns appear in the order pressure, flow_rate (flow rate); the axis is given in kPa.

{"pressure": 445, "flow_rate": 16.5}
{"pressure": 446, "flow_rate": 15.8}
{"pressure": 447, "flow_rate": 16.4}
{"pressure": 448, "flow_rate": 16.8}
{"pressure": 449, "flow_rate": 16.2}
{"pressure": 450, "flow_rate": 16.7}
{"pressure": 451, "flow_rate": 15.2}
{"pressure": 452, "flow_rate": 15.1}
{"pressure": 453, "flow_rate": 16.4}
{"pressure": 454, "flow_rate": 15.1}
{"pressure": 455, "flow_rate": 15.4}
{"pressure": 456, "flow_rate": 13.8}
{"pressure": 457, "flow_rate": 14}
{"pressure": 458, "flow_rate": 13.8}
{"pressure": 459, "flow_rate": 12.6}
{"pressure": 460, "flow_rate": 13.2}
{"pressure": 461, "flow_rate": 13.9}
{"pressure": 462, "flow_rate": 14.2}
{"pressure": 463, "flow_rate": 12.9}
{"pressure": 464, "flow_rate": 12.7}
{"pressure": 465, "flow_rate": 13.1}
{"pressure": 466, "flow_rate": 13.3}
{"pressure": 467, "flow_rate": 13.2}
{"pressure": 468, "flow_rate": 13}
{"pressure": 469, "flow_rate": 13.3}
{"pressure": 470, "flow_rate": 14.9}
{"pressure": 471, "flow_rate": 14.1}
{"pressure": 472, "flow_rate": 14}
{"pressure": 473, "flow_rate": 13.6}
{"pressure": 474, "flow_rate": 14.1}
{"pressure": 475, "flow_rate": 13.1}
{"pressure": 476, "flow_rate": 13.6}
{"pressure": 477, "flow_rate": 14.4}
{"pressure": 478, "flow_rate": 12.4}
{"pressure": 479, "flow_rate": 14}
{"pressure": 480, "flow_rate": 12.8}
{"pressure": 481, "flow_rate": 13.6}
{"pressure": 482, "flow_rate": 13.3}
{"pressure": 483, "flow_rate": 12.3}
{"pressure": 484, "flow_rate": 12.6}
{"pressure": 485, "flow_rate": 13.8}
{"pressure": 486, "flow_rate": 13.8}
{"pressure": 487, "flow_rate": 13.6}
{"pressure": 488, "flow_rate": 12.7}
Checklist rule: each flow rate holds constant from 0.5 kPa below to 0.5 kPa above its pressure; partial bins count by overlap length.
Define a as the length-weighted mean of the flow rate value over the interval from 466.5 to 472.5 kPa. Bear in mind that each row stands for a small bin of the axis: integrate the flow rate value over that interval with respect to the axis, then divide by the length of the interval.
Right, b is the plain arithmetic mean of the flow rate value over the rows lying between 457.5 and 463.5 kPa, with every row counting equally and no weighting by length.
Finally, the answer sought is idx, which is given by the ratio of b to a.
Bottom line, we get 0.98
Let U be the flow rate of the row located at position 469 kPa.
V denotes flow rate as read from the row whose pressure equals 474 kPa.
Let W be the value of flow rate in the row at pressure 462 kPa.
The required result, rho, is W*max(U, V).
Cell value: 200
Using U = 13.3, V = 14.1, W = 14.2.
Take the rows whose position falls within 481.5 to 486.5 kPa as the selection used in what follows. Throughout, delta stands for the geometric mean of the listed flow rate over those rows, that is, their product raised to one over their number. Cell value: 13.1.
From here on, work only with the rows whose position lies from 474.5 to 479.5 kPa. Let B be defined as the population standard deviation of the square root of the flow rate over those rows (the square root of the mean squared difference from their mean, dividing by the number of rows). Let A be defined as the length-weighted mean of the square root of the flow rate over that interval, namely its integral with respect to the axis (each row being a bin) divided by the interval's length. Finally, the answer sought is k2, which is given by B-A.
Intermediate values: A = 3.67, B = 0.10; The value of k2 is -3.58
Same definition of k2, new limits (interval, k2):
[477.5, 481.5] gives -3.55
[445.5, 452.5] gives -3.92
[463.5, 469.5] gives -3.59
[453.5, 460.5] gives -3.62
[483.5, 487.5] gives -3.60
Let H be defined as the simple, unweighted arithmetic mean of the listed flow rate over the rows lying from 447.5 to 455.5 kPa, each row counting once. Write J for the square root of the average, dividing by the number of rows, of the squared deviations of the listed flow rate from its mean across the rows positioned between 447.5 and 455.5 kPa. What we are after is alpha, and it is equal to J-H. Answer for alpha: -15.2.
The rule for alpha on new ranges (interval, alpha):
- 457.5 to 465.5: -12.7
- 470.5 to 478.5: -13.1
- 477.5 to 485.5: -12.5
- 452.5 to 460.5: -13.1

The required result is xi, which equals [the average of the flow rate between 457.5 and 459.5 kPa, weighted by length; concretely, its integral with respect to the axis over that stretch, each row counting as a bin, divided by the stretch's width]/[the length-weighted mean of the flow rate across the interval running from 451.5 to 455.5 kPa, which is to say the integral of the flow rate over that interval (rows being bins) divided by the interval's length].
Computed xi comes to 0.85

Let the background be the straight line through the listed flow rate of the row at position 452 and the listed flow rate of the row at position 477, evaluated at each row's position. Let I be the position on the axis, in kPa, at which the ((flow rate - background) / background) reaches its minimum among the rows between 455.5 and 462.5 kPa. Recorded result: 459 kPa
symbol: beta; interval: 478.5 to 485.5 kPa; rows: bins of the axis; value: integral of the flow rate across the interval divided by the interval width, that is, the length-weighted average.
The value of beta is 13.2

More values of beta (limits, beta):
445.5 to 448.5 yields 16.3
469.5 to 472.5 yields 14.3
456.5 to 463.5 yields 13.5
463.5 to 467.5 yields 13.1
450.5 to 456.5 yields 15.2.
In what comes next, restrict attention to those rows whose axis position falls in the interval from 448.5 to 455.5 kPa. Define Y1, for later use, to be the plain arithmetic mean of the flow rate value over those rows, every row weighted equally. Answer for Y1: 15.7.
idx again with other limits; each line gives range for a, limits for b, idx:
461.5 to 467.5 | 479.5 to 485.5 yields 0.99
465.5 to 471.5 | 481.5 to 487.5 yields 0.97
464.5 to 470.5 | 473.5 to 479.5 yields 1.01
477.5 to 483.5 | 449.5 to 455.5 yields 1.20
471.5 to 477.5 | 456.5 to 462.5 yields 0.99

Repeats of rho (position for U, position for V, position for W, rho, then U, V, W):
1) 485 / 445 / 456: 228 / 13.8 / 16.5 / 13.8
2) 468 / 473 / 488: 173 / 13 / 13.6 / 12.7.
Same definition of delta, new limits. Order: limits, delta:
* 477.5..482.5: 13.2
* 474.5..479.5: 13.5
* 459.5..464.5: 13.4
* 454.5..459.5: 13.9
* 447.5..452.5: 16.0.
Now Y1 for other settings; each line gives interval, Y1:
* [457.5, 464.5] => 13.3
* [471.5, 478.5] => 13.6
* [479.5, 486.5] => 13.2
